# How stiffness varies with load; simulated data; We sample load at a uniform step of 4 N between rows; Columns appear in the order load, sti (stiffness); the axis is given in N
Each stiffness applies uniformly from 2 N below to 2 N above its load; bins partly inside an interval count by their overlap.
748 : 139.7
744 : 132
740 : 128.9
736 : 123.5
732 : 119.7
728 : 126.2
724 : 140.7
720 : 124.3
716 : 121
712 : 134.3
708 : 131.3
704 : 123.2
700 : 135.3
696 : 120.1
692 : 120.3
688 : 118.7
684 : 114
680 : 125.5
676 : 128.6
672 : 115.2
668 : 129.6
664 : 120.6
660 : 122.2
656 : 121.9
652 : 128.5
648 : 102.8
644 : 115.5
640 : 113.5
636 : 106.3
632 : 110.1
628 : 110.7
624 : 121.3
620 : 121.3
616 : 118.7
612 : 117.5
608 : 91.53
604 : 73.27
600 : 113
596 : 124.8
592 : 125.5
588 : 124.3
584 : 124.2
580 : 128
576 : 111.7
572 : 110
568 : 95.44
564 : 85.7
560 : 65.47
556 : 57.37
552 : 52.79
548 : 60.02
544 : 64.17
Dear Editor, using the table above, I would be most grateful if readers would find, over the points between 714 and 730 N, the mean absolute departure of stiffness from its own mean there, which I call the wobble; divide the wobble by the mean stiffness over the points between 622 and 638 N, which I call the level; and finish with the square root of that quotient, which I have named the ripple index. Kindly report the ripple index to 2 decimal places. 0.24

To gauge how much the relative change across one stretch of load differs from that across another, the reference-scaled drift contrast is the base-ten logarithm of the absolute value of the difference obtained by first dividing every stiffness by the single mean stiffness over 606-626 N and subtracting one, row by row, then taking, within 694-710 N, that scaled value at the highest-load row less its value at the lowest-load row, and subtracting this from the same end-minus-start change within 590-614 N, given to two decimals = -0.77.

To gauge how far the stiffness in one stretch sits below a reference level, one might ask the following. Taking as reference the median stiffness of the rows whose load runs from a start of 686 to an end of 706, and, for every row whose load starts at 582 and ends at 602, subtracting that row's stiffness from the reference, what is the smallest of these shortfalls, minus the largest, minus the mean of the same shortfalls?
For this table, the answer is -10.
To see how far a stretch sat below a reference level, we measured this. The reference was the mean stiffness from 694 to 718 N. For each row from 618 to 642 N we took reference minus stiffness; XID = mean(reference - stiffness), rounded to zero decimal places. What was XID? 14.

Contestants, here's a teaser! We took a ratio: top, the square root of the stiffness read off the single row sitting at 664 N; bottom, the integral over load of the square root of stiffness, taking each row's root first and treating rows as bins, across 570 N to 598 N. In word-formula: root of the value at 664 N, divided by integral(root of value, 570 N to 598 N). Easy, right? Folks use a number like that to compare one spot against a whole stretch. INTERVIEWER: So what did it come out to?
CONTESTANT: 0.0356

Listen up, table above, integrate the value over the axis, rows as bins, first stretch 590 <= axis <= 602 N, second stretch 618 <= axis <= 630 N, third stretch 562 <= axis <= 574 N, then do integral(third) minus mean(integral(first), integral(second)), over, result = -269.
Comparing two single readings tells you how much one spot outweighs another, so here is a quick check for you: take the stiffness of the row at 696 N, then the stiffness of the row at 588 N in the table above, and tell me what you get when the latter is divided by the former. 1.03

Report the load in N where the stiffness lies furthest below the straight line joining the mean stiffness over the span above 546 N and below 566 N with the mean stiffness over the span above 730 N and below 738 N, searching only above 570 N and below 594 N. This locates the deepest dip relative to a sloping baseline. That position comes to 572 N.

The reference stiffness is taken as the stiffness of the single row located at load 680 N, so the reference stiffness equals 125.5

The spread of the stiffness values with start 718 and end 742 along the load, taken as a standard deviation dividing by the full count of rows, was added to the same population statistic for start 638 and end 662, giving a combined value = 14.8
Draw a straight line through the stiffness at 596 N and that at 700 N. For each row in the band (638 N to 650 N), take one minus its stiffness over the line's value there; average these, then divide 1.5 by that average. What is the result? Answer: 10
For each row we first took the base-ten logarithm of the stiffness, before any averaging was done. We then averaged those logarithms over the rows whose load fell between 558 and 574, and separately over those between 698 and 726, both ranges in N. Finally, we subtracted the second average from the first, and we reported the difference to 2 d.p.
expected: -0.17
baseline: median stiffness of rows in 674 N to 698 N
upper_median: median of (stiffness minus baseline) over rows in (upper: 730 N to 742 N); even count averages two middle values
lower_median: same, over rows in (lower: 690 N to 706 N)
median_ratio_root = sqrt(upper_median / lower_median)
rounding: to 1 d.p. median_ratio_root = 1.5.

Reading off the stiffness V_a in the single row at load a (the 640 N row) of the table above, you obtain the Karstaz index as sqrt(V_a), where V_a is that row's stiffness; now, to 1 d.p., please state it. 10.7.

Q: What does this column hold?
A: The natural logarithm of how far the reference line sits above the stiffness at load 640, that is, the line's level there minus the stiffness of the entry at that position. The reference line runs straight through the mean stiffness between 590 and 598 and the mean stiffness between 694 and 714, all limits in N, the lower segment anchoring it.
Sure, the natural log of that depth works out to 2.6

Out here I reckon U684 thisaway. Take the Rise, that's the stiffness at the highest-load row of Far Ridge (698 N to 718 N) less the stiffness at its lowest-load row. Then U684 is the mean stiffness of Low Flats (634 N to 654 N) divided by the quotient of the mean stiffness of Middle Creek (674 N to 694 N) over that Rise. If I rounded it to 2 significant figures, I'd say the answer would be -13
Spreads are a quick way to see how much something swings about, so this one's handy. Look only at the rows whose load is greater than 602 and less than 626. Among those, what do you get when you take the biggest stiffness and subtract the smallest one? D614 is 48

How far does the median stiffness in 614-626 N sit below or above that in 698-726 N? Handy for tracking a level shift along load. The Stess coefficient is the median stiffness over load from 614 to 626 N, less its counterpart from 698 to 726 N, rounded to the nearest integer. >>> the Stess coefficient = -10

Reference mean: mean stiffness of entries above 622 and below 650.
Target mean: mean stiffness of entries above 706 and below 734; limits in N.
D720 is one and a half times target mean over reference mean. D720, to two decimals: 1.73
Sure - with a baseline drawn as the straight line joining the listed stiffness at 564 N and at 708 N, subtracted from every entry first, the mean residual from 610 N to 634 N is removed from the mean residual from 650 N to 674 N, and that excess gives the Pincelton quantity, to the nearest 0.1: -6.3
